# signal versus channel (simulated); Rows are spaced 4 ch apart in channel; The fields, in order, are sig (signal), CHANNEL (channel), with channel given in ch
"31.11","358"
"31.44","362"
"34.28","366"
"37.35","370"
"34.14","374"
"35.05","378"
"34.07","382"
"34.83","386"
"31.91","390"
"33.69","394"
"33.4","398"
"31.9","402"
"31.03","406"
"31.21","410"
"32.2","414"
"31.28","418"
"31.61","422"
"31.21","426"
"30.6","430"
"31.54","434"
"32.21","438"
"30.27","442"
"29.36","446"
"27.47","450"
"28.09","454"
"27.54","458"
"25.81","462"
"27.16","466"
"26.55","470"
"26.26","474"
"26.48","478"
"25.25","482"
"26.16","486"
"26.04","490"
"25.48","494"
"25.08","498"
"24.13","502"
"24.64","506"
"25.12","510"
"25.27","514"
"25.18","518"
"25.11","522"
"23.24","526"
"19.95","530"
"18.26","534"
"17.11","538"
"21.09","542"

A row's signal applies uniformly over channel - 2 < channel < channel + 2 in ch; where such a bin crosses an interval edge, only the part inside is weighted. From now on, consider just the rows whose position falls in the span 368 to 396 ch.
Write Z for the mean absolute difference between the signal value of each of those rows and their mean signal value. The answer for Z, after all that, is 1.12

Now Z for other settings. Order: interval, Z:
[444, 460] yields 0.62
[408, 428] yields 0.32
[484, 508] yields 0.64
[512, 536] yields 2.49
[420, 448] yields 0.77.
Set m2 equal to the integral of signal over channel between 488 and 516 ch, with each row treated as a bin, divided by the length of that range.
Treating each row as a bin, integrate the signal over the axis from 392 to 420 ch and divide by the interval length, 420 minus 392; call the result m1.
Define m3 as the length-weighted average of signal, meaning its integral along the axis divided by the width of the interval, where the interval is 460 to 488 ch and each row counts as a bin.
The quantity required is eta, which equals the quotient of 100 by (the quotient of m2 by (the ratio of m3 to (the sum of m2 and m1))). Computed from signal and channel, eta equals 1.8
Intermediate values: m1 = 32.1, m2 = 25.1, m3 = 26.2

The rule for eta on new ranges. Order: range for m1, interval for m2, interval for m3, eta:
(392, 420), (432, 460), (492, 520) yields 1.4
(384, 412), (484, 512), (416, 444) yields 2.1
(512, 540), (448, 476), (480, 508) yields 1.9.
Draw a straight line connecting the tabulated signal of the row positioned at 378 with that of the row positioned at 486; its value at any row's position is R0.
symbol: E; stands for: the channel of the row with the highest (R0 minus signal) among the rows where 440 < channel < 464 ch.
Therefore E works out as 462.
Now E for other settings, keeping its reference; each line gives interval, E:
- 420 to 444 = 430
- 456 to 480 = 462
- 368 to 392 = 390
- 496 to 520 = 502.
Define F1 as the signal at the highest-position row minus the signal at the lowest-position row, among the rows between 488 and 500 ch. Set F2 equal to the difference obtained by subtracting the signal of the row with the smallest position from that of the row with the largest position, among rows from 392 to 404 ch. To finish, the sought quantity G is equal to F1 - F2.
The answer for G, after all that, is 0.8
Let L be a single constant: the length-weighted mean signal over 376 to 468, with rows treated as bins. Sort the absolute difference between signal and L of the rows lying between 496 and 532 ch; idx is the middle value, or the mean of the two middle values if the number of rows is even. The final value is 6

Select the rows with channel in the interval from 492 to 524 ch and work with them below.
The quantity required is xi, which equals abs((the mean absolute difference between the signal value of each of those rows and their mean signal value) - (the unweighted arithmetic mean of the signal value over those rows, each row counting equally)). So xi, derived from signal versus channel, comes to 25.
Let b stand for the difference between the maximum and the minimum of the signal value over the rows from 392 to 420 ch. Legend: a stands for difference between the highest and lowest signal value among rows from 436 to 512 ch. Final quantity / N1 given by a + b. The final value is 10.7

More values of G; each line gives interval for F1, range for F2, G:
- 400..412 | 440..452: 2.1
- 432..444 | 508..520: -1.3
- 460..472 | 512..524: 0.9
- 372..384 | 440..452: 2.7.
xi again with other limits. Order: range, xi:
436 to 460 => 28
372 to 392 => 33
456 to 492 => 26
